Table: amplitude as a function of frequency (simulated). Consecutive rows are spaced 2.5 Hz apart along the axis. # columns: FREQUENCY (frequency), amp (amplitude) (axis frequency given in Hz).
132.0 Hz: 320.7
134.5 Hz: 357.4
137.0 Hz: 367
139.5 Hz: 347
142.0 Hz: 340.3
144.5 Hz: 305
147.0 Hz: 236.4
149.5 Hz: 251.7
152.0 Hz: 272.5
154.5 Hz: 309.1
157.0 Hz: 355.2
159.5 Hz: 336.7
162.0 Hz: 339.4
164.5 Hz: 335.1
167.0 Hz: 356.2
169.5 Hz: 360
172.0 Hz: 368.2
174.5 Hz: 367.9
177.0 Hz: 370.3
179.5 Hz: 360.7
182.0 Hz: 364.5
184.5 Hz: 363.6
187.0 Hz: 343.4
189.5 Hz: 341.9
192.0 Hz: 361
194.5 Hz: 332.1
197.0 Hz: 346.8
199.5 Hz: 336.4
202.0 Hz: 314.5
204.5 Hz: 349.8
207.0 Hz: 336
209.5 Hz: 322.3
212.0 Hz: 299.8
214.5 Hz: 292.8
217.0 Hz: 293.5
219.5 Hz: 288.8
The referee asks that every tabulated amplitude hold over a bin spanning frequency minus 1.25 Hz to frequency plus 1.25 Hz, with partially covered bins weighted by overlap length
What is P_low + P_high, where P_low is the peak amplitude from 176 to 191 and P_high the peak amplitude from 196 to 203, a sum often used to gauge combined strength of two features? 717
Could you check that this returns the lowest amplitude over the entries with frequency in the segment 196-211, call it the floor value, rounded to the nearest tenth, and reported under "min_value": 314.5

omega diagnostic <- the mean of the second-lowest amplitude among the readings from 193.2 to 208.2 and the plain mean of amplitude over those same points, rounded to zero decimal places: 334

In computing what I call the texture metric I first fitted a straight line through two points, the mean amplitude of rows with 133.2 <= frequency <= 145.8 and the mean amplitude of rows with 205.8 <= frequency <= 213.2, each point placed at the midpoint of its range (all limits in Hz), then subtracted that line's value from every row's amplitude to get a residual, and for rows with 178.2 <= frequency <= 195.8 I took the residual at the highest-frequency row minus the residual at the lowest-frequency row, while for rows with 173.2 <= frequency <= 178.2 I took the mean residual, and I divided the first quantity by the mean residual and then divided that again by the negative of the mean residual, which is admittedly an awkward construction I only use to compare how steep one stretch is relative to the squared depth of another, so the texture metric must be 0.016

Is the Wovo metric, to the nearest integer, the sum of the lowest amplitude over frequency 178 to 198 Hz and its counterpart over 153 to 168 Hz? 641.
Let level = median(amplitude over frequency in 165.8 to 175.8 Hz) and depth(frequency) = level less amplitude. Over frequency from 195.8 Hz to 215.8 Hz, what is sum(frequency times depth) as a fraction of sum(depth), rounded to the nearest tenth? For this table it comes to 208.0 Hz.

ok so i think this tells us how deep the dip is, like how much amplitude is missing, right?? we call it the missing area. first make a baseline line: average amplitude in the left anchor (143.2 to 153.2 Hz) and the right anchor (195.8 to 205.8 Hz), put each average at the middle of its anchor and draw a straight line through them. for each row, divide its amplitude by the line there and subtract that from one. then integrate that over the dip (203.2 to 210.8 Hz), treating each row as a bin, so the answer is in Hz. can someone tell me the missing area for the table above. 0.2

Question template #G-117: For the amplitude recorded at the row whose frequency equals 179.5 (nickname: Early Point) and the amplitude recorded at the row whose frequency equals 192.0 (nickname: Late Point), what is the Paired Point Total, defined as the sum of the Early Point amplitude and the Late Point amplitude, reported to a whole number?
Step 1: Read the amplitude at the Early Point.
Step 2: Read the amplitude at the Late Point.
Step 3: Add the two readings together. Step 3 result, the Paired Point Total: 722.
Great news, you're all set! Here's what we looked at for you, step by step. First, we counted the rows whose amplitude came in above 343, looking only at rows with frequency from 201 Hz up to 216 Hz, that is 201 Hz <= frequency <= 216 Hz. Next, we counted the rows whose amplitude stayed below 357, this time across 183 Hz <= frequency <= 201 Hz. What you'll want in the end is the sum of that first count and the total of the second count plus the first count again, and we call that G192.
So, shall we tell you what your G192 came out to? 7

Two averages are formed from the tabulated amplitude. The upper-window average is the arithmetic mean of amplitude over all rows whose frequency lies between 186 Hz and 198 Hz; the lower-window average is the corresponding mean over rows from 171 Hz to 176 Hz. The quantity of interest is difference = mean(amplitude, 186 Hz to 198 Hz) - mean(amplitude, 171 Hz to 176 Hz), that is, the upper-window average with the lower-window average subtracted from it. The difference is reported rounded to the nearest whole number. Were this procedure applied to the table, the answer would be -23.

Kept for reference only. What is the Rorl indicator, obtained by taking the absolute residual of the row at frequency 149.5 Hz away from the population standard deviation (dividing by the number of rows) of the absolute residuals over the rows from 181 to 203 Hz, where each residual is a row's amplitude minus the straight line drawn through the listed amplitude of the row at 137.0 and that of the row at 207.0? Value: -102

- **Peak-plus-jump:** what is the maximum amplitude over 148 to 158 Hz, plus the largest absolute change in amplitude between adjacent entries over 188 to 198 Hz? 384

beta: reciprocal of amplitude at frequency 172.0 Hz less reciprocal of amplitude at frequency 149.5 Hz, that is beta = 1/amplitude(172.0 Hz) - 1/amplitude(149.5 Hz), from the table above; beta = -0.0013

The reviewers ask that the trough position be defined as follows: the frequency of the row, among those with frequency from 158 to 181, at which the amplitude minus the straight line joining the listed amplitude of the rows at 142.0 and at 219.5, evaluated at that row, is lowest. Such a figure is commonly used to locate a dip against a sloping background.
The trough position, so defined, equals 159.5 Hz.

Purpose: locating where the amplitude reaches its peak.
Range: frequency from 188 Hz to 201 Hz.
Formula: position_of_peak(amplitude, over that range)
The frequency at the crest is 192.0 Hz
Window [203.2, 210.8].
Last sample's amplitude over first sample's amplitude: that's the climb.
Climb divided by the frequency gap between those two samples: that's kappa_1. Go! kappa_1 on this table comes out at -5.5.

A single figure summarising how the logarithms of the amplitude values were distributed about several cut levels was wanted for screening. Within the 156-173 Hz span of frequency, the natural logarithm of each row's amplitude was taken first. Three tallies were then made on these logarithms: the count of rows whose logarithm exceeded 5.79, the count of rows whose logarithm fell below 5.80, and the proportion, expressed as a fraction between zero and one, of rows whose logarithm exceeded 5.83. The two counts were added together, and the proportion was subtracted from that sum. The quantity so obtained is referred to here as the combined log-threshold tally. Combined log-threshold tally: 6.4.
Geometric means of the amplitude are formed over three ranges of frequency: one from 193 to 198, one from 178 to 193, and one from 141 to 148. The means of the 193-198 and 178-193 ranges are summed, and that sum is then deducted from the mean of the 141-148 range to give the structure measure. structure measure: -405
